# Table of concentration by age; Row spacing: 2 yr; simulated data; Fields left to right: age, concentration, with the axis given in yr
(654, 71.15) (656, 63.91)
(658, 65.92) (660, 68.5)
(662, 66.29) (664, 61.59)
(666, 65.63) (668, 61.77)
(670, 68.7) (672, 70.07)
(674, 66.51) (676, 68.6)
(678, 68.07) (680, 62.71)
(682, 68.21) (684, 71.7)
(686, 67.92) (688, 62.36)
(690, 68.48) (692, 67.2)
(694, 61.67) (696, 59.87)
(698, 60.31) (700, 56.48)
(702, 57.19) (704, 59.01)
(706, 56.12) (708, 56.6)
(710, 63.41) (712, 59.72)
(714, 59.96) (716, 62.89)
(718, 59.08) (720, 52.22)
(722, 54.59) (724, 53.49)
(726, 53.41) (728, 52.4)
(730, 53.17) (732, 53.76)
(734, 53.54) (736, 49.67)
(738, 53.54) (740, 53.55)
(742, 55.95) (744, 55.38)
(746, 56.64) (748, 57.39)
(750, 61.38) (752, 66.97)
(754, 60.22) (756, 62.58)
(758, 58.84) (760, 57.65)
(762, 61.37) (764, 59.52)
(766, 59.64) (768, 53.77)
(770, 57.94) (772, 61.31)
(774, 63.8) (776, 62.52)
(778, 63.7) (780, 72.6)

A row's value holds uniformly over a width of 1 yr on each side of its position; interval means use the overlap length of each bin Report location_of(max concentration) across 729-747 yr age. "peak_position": 746 yr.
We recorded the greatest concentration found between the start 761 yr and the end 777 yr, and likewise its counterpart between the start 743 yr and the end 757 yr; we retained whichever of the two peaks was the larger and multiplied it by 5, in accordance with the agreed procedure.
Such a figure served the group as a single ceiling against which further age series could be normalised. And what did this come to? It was 335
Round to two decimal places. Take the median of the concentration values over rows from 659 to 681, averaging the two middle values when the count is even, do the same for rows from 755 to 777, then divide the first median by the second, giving 1.12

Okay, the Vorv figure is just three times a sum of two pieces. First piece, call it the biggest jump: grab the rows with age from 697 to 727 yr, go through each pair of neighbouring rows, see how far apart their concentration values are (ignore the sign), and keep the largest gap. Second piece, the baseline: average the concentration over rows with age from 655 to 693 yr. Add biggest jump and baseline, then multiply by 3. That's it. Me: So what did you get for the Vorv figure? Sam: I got 220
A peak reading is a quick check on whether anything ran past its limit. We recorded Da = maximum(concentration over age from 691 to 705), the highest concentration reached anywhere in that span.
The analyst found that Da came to 67.2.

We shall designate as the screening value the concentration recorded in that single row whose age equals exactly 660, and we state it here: 68.5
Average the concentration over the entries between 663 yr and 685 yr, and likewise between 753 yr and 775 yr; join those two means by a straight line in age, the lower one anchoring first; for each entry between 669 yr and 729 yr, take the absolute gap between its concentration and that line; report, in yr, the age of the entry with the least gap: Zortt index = 674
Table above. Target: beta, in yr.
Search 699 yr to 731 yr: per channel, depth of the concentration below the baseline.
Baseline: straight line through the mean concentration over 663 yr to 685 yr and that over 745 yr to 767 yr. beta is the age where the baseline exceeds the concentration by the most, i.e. 720 yr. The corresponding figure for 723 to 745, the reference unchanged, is 736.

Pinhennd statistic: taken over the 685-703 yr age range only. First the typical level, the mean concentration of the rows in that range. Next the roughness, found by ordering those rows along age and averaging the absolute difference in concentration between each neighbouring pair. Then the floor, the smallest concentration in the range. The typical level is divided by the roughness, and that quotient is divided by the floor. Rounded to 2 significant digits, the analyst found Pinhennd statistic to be 0.35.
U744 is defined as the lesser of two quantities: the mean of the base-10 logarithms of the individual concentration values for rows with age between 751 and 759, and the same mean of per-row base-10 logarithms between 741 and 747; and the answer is 1.75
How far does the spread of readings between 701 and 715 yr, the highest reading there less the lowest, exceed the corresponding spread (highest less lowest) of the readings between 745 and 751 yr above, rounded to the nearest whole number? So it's 3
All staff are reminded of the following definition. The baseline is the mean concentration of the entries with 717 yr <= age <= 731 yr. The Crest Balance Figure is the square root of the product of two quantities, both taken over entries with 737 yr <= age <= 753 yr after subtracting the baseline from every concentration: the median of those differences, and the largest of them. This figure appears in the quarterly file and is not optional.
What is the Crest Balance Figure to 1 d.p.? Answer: 5.4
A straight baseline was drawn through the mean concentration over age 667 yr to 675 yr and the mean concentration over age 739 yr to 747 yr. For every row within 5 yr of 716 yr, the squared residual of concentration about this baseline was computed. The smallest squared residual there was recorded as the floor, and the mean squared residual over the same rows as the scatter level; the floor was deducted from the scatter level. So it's 11.4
